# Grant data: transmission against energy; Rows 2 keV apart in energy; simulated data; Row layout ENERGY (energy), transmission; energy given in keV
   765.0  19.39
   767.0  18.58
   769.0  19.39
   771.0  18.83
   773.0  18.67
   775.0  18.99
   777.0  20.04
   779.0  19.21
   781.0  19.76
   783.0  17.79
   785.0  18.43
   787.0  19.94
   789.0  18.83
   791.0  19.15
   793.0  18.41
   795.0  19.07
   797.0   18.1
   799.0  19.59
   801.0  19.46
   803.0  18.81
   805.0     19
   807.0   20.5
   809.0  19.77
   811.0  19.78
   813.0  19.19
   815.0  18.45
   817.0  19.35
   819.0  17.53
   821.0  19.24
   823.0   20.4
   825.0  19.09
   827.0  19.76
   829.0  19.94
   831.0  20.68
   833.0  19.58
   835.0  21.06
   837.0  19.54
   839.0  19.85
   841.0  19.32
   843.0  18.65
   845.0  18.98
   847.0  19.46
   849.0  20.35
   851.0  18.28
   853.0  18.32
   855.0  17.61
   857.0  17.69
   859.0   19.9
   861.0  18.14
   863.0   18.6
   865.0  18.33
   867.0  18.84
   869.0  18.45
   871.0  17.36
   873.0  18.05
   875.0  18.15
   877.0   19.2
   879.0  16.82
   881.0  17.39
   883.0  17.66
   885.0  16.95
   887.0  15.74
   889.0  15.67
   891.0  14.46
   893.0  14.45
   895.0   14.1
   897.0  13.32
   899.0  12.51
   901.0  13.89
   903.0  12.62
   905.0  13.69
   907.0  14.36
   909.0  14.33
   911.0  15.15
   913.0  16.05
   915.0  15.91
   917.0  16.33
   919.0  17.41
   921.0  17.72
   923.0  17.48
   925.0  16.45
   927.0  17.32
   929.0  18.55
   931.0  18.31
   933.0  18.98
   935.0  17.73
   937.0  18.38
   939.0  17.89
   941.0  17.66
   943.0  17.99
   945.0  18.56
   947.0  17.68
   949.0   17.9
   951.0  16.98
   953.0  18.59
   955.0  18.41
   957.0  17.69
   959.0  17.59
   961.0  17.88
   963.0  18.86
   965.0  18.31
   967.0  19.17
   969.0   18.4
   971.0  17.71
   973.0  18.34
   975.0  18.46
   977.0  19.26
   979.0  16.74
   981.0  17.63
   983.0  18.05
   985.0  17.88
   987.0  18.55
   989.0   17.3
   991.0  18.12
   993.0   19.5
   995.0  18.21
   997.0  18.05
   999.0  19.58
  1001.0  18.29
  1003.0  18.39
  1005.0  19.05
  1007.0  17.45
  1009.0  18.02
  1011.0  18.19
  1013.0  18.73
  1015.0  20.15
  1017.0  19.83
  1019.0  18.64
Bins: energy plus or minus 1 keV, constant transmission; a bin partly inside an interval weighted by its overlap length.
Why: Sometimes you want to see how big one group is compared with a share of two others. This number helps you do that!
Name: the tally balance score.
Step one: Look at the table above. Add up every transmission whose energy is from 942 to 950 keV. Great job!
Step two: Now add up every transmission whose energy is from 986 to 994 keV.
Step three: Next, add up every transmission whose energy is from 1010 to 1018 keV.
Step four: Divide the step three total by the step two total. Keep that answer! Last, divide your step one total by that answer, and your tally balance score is 69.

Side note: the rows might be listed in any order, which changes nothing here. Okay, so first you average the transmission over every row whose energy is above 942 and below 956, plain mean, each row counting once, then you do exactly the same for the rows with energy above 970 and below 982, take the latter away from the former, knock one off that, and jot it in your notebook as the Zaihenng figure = -1.0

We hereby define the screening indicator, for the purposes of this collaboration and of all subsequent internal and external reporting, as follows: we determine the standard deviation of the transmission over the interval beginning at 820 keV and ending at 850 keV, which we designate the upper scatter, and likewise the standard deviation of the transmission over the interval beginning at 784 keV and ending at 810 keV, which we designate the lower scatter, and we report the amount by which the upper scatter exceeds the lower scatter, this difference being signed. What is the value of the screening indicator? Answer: -0.01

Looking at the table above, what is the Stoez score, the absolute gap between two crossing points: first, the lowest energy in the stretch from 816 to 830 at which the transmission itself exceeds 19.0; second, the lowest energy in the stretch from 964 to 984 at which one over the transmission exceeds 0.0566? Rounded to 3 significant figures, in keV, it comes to 162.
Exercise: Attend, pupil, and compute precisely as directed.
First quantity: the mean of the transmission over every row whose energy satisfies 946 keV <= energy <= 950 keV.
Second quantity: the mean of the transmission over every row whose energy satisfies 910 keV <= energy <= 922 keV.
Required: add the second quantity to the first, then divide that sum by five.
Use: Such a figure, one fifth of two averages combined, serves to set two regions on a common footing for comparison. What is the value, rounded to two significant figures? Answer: 6.8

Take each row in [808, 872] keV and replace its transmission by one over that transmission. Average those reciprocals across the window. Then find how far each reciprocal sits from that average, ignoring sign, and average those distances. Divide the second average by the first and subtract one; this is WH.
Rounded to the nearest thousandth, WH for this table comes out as -0.959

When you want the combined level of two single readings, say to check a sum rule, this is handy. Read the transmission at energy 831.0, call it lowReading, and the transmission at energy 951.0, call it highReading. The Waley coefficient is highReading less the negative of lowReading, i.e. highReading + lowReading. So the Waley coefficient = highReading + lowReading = 37.7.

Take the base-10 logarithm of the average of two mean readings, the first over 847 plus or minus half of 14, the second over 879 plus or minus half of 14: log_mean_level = 1.26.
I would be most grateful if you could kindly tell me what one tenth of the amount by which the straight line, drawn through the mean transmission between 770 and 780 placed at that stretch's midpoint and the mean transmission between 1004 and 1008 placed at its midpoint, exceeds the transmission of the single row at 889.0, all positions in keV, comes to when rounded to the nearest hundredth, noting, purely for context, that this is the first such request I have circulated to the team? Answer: 0.30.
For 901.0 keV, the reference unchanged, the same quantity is 0.48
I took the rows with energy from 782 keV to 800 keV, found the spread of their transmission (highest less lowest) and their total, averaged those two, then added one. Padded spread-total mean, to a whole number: 87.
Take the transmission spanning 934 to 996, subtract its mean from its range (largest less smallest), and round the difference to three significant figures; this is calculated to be -15.4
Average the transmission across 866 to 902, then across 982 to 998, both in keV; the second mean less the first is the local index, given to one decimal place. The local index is 1.9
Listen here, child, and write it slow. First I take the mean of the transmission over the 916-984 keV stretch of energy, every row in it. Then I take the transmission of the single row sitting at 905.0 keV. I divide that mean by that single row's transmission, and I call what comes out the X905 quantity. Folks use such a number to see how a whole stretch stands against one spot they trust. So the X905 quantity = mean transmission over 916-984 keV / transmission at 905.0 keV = 1.31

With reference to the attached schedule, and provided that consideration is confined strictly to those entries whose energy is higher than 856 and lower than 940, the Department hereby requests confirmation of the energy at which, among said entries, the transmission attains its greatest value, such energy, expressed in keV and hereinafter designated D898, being 859.0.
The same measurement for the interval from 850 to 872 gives 859.0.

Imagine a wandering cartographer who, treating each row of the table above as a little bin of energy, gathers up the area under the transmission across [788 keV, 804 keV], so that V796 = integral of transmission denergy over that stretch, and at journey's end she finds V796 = 303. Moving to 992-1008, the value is 297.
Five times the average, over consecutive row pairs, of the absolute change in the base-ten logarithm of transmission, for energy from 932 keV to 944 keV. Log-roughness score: 0.071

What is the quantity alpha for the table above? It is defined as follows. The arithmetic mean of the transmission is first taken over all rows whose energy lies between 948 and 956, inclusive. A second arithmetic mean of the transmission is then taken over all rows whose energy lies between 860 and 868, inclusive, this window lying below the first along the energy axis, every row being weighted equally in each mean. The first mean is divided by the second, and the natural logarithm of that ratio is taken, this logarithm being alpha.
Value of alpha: -0.028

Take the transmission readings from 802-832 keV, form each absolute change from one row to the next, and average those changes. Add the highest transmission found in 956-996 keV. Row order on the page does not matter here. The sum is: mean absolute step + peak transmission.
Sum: 20.4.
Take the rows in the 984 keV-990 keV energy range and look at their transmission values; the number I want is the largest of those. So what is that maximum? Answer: 18.55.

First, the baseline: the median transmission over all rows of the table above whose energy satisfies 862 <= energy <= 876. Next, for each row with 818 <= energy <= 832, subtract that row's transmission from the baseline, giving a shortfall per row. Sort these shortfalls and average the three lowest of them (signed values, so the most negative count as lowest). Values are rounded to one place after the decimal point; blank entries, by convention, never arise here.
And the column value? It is -2.0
